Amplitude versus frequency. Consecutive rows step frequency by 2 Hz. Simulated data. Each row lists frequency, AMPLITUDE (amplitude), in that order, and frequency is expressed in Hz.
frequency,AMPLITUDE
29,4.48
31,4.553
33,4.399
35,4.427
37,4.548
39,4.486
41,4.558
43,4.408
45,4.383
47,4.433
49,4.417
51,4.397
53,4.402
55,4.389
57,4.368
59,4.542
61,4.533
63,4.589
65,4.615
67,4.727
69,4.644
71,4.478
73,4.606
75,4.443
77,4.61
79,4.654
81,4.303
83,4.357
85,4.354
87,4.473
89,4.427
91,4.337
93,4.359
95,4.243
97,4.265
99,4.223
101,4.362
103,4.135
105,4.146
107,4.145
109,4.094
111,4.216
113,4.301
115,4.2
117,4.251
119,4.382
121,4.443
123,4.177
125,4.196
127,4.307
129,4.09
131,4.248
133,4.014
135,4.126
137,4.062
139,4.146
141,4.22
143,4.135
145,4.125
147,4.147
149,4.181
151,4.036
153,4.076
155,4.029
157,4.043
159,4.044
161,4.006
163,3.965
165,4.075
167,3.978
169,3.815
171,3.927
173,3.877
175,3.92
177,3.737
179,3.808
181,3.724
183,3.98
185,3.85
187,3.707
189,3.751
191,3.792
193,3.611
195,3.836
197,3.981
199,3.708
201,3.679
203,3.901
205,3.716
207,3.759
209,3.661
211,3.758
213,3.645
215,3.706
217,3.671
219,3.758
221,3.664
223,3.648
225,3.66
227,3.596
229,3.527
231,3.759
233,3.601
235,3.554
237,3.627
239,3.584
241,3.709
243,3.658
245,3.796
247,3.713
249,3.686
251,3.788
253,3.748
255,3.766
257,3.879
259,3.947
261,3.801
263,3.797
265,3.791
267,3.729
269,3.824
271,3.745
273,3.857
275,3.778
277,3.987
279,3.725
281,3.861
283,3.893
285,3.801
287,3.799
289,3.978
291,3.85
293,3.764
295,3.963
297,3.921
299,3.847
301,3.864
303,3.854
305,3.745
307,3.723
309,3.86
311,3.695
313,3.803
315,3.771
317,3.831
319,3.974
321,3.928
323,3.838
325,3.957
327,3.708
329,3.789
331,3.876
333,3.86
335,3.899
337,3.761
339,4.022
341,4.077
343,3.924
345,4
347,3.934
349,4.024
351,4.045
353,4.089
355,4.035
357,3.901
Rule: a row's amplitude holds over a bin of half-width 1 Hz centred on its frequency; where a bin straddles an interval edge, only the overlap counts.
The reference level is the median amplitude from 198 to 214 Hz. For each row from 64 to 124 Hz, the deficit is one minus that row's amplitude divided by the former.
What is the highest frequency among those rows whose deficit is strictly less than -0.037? 123 Hz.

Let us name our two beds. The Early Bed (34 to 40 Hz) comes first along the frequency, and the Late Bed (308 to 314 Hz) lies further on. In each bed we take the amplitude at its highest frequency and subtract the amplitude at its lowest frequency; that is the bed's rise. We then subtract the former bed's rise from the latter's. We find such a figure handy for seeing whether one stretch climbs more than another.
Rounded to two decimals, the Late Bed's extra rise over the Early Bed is -0.12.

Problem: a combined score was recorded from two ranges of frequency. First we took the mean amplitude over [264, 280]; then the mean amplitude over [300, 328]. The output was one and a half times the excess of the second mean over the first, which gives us 0.0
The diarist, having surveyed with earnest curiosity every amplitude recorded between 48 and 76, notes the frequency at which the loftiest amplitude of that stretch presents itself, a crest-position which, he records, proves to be 67 Hz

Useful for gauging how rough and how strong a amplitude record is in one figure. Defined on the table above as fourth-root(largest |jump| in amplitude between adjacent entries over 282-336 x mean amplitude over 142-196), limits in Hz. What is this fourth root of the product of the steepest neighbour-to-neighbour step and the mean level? 0.99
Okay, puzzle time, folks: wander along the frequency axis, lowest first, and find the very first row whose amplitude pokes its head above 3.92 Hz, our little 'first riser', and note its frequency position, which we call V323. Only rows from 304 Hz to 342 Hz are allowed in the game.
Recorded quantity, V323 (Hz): 319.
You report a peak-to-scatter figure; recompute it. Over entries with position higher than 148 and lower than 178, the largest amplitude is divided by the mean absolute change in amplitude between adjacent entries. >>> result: 54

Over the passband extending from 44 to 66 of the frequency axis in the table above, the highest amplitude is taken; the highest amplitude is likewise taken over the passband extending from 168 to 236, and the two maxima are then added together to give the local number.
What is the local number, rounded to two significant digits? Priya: 8.6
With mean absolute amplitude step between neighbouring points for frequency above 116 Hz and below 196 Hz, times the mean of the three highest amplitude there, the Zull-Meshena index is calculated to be 0.44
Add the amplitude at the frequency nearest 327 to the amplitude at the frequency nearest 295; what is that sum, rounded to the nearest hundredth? 7.67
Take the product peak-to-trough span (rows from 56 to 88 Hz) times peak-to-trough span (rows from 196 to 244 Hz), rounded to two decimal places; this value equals 0.19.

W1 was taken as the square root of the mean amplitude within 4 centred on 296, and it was 1.99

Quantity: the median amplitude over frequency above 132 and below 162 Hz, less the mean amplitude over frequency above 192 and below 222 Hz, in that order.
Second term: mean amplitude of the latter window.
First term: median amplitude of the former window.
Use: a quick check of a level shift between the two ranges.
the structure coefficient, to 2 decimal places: 0.34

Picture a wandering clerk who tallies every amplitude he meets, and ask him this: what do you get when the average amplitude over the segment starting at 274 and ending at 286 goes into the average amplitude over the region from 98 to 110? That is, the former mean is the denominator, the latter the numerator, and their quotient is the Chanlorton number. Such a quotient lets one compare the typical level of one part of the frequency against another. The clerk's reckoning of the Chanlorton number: 1.09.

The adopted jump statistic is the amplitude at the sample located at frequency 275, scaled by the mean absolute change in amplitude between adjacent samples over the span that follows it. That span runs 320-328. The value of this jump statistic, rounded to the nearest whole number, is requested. 25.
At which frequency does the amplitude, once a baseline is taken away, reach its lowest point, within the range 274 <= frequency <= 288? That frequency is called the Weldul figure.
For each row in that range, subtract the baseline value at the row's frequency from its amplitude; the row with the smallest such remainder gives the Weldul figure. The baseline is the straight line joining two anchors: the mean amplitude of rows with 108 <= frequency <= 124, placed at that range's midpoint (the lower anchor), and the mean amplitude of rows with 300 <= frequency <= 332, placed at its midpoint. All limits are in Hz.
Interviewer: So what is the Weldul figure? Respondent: 279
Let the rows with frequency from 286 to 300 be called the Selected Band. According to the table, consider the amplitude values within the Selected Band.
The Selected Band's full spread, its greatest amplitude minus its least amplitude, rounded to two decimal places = 0.21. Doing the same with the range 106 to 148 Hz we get 0.43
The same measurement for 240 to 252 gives 0.14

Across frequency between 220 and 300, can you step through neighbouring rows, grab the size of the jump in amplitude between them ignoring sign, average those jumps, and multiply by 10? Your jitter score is 0.90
